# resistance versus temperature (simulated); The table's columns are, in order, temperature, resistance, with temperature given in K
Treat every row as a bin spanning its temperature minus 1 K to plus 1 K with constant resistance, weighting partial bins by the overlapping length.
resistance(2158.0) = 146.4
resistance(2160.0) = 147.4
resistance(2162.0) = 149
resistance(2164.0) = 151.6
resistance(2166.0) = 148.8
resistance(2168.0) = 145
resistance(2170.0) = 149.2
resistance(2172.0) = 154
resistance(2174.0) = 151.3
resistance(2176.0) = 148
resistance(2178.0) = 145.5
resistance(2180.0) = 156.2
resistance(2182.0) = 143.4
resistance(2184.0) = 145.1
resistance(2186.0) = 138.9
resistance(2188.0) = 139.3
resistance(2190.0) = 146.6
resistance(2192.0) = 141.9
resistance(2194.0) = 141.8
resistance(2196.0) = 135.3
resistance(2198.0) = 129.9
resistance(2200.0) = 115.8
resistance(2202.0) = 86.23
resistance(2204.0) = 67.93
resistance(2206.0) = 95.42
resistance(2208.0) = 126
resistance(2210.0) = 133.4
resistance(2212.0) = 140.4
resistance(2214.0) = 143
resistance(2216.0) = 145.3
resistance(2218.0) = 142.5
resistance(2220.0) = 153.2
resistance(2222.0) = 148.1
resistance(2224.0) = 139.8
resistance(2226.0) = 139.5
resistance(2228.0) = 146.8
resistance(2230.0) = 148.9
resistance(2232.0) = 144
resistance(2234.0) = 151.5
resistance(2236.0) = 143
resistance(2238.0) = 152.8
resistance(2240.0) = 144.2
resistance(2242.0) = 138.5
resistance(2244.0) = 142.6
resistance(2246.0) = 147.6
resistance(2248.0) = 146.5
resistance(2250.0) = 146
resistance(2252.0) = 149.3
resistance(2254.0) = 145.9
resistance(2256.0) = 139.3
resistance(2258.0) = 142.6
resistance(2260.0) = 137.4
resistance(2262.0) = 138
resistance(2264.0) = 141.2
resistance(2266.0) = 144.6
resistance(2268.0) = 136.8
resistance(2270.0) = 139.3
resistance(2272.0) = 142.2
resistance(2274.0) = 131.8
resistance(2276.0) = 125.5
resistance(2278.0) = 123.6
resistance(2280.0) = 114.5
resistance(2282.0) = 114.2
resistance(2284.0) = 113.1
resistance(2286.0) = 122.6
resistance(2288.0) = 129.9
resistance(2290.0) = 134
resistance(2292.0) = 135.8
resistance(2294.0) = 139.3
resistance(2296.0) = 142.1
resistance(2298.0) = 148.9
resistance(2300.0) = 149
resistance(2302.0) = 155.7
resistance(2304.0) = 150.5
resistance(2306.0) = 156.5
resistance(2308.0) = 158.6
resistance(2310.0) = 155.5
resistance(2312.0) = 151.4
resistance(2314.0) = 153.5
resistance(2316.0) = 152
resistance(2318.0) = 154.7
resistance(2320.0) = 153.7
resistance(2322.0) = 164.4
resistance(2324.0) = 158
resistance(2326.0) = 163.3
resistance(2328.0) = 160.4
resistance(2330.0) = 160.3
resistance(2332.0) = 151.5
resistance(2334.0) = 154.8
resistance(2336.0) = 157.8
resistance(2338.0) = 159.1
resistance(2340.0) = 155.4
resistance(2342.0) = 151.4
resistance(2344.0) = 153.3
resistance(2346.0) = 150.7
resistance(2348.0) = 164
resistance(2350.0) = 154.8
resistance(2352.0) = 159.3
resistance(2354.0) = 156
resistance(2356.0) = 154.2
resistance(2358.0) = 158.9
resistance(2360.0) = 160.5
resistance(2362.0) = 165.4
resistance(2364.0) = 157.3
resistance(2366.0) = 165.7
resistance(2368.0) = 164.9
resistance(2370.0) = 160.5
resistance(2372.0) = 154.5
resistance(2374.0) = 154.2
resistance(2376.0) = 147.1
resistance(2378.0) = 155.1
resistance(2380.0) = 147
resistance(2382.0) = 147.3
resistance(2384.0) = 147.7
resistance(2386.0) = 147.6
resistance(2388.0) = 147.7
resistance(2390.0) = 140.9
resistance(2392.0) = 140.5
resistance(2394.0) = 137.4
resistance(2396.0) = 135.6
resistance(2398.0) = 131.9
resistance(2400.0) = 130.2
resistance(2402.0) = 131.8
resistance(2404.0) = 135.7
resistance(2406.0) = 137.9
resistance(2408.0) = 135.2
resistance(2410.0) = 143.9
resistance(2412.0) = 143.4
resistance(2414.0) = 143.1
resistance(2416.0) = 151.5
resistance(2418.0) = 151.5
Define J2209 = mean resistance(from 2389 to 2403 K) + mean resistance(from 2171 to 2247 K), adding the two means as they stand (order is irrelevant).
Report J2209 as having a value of 274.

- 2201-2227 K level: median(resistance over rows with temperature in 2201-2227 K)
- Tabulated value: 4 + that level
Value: 144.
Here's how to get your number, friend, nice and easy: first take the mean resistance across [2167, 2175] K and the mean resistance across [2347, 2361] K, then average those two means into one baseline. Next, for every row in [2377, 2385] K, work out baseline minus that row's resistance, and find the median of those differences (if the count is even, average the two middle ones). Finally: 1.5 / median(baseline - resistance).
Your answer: 0.23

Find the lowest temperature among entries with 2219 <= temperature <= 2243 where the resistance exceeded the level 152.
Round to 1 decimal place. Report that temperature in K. 2220.0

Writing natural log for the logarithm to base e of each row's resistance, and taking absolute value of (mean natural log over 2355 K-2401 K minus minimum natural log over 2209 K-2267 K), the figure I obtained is 0.12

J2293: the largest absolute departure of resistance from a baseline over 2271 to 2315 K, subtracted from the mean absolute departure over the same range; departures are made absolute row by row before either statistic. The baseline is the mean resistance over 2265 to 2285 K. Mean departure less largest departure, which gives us -15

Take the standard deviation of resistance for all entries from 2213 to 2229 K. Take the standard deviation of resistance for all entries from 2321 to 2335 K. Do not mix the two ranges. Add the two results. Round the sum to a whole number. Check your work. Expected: 9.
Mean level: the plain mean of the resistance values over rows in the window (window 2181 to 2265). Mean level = 138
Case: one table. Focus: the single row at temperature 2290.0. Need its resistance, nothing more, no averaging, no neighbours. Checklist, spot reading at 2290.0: 134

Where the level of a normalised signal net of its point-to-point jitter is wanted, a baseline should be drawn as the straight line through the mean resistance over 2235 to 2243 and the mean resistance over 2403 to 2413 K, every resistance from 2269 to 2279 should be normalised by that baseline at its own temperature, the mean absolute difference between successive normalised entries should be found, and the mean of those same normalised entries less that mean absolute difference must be 0.89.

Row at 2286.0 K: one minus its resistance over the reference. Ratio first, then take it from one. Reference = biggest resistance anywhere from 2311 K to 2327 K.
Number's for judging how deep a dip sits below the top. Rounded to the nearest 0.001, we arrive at 0.254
